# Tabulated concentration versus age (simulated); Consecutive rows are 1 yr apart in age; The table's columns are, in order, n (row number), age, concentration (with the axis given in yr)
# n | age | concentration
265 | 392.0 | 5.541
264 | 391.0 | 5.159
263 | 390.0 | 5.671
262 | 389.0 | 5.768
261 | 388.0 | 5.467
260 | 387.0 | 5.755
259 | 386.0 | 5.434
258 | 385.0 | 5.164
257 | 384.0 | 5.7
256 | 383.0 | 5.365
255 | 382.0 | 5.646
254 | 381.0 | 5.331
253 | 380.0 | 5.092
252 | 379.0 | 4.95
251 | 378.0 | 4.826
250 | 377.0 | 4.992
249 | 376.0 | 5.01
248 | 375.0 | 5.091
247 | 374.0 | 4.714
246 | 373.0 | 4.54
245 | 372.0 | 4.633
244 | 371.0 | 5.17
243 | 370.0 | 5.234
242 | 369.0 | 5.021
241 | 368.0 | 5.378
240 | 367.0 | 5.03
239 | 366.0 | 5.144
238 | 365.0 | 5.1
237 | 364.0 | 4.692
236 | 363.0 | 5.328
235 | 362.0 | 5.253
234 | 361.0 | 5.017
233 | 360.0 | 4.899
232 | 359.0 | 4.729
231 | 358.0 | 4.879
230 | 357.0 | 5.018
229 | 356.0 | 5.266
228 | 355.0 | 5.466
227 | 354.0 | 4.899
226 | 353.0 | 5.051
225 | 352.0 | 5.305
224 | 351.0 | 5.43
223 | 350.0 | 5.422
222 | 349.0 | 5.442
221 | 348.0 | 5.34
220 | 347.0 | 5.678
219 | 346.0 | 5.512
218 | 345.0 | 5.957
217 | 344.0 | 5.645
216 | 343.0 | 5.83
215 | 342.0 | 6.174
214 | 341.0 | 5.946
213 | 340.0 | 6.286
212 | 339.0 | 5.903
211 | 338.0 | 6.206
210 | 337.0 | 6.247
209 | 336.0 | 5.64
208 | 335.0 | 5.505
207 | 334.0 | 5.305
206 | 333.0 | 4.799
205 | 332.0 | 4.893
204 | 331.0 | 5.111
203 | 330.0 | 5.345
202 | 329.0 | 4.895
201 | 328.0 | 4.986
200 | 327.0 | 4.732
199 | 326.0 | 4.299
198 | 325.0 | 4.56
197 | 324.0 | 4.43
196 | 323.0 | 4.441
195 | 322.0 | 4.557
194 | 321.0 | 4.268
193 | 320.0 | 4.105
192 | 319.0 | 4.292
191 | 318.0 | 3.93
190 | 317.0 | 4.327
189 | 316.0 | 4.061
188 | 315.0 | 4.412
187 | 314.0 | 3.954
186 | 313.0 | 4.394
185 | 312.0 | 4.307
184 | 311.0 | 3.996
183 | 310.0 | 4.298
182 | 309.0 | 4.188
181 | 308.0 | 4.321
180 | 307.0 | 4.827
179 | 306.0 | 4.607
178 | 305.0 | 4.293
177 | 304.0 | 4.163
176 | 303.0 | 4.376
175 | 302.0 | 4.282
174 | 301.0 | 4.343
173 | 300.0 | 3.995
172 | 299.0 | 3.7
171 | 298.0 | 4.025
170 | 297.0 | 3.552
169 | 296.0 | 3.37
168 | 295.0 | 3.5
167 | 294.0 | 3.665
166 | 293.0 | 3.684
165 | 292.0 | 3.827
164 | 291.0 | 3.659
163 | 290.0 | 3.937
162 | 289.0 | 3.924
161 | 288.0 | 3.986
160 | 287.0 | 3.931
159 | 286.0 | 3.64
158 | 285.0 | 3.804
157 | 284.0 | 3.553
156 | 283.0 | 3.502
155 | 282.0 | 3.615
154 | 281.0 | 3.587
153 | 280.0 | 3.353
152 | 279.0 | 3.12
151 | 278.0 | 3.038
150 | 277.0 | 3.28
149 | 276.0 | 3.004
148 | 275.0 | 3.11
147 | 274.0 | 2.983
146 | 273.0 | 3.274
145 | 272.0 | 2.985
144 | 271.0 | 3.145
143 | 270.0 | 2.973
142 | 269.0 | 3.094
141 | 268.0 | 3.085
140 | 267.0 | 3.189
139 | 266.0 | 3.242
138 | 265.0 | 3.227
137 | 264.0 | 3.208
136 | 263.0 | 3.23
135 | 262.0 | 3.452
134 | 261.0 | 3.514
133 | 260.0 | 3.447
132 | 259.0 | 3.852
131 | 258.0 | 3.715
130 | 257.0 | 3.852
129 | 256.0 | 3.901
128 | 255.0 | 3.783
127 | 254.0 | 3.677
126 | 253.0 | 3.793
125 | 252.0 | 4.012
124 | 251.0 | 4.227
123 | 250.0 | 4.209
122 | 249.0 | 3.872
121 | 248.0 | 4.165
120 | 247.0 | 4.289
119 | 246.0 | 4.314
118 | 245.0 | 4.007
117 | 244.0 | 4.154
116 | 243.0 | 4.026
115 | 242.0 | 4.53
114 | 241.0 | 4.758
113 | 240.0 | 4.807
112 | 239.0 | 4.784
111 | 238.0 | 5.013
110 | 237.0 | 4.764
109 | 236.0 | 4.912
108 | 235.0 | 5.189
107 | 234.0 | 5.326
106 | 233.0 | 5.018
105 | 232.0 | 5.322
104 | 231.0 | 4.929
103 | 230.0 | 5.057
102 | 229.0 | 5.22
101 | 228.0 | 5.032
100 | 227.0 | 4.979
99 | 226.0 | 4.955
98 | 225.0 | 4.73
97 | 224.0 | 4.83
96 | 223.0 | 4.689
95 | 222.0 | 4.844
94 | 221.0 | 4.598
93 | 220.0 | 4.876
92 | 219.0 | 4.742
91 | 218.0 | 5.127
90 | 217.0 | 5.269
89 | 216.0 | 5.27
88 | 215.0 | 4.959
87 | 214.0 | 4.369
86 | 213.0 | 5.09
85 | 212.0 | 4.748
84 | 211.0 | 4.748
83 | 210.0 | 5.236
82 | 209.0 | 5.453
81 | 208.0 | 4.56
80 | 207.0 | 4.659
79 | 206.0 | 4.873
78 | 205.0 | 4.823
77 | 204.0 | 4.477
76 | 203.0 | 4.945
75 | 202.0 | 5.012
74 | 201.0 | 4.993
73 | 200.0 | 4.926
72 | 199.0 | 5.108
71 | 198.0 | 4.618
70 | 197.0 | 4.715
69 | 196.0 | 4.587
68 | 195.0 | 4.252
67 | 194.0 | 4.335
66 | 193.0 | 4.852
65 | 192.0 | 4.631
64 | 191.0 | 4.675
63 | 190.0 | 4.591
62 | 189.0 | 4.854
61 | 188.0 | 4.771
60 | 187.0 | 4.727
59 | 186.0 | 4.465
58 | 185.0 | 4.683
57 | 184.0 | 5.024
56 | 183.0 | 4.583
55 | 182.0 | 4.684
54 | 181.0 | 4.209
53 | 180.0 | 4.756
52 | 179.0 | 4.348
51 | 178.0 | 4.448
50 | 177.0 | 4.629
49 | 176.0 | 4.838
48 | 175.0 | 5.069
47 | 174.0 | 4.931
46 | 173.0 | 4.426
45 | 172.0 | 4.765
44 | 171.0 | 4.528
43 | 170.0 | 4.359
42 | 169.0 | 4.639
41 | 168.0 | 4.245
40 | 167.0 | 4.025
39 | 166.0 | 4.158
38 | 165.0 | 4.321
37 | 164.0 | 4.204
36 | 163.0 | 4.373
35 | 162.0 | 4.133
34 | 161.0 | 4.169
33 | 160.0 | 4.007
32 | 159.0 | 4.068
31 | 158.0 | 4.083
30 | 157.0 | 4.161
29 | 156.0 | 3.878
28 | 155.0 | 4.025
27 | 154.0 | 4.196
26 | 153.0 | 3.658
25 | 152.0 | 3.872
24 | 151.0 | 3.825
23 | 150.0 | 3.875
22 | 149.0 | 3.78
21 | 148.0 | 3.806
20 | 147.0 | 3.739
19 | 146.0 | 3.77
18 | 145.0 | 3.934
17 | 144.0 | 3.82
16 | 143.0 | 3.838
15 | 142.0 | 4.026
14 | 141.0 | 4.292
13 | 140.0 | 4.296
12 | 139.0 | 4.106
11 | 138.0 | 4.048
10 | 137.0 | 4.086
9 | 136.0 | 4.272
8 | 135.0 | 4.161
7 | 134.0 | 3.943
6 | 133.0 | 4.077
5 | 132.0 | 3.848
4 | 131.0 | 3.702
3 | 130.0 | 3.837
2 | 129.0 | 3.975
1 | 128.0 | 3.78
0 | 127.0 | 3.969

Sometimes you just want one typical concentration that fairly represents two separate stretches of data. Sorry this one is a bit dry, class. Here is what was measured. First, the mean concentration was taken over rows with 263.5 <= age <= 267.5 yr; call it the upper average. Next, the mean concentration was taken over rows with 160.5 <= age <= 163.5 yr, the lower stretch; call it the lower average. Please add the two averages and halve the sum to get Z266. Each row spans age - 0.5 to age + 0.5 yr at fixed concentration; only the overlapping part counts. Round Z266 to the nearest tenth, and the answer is 3.7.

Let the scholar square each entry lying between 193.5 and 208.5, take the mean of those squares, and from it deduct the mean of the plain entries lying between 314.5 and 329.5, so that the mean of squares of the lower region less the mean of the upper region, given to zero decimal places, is 18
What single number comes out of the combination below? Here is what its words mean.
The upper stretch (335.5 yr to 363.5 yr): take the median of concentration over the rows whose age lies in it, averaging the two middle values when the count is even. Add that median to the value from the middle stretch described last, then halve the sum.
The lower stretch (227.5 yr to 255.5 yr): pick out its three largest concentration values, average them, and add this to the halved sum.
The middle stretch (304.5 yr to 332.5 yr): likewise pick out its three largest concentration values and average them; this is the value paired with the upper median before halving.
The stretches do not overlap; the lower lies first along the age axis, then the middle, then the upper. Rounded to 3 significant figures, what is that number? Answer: 10.6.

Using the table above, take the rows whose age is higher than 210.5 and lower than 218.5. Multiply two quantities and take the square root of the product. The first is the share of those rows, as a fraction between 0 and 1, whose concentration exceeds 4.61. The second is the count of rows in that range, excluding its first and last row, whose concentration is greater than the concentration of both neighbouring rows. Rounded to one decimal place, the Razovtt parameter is 1.3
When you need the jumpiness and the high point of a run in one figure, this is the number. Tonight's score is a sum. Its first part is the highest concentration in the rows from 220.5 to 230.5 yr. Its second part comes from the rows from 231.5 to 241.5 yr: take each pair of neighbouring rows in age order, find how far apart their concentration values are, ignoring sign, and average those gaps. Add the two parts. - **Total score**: 5.4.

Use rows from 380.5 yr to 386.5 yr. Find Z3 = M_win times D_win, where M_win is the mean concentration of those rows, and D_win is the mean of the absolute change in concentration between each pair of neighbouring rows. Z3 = 1.9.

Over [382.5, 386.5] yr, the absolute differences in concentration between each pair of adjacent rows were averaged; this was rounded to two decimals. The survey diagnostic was 0.38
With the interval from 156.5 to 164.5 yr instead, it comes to 0.11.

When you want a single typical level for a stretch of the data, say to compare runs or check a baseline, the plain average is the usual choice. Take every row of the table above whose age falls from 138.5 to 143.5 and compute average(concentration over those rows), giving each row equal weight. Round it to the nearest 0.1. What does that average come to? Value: 4.1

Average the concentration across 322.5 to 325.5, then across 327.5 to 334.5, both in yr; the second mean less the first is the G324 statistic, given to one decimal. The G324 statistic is 0.6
